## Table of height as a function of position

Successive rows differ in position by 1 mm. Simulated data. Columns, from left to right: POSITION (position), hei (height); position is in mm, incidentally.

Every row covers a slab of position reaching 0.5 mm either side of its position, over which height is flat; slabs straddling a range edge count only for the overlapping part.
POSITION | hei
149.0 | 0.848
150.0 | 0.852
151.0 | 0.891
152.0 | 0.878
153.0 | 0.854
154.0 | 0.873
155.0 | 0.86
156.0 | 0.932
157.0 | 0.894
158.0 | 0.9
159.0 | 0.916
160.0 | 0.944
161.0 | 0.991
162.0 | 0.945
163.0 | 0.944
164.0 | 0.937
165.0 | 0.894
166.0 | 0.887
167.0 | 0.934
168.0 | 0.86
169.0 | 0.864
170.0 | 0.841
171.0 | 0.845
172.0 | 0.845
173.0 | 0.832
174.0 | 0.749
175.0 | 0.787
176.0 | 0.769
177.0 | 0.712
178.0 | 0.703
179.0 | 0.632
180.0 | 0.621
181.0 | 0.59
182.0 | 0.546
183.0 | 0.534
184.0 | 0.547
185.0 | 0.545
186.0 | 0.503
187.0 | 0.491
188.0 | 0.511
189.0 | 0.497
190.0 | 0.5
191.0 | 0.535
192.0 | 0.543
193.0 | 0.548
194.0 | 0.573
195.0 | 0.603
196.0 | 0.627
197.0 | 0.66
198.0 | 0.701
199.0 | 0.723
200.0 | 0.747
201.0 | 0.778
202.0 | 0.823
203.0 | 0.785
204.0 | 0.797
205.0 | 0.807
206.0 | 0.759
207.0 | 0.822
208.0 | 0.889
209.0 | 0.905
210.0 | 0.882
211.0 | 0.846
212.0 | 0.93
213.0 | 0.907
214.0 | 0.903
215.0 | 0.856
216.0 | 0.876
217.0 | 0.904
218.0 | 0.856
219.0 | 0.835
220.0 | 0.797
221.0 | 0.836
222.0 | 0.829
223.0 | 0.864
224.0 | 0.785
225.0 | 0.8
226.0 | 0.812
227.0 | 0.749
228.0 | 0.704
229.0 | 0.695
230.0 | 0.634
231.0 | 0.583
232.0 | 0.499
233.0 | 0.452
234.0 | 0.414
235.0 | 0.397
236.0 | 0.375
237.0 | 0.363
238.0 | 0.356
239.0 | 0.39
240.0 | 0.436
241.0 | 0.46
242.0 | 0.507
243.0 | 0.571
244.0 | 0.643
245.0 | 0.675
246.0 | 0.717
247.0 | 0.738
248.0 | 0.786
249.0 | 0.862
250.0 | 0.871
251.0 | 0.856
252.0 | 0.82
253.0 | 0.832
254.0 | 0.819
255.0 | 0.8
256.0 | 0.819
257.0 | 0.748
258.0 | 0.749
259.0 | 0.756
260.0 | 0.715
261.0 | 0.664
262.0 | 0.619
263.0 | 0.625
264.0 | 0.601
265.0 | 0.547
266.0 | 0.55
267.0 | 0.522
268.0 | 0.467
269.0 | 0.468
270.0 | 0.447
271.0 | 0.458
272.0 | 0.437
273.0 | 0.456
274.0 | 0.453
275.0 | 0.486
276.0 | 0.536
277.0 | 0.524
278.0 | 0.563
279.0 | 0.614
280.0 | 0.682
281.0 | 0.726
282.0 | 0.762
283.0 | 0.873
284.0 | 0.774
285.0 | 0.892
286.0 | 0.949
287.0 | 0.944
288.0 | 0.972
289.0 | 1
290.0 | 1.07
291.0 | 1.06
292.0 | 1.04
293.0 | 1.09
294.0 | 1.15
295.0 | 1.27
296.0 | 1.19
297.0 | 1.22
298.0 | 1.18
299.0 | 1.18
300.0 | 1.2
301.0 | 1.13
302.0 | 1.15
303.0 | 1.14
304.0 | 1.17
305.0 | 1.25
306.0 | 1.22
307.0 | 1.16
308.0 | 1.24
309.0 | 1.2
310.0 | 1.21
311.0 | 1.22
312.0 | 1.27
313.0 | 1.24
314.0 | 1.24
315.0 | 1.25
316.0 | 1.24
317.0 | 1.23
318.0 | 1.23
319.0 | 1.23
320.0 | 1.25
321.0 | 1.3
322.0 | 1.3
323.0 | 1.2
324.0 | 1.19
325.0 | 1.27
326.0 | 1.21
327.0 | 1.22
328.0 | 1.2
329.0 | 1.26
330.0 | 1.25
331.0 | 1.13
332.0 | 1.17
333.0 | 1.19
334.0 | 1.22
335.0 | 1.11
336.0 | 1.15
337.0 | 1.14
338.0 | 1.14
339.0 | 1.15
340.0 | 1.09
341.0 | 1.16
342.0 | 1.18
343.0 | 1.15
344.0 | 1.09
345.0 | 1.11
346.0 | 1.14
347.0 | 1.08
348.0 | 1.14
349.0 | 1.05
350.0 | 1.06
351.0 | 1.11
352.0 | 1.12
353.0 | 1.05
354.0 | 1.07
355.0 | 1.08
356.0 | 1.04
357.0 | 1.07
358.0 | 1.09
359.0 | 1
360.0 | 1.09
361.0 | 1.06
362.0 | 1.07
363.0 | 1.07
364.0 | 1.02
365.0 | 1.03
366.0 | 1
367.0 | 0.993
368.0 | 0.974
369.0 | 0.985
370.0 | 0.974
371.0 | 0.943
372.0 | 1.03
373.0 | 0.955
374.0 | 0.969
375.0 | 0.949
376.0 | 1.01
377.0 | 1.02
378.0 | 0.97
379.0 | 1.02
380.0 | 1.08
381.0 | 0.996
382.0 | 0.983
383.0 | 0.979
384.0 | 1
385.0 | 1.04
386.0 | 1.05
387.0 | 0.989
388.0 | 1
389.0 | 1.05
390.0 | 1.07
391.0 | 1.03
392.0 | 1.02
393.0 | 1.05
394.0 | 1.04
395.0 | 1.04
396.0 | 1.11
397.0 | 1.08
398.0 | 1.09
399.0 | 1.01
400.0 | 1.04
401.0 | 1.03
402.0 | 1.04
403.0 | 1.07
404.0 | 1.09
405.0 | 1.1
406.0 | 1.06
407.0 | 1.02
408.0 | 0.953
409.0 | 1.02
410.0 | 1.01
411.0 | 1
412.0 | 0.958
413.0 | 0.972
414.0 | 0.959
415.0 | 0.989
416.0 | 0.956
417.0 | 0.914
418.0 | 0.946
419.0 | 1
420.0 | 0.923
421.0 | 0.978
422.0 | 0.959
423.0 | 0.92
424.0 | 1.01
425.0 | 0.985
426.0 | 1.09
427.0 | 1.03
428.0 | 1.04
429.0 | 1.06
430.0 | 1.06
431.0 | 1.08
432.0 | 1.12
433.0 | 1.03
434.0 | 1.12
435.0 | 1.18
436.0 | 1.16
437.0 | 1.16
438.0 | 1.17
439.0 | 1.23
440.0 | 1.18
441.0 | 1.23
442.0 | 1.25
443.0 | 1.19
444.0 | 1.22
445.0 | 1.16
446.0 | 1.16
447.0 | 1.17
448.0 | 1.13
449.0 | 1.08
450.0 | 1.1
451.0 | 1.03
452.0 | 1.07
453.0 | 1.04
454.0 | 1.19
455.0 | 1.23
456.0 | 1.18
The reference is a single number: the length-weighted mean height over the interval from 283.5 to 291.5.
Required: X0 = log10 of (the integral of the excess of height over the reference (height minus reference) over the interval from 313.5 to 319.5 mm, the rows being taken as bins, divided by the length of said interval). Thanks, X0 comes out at -0.55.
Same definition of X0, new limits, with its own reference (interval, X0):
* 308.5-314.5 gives -0.56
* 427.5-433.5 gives -0.97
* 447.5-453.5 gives -0.93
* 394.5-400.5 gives -0.98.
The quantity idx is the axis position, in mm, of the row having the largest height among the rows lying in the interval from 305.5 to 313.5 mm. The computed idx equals 312.0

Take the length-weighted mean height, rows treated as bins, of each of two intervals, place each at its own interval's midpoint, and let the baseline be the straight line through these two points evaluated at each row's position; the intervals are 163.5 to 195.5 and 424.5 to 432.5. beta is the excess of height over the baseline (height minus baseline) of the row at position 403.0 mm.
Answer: 0.1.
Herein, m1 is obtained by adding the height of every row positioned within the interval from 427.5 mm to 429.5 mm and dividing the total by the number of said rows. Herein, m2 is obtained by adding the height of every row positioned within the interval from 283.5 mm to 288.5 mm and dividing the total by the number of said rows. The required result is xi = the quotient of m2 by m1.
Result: 0.9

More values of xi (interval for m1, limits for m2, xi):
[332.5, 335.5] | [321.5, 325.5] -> 1.1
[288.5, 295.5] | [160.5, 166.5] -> 0.9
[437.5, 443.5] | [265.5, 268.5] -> 0.4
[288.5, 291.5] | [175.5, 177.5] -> 0.7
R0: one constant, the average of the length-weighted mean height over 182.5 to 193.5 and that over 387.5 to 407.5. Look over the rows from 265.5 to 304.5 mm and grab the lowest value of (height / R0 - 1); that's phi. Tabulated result -0.45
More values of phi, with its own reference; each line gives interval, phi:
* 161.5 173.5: 0.06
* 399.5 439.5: 0.16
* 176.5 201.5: -0.38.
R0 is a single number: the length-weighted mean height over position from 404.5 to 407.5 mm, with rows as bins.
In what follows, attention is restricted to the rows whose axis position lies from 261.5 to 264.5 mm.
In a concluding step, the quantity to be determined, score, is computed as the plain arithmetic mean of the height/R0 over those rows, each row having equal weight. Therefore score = 0.58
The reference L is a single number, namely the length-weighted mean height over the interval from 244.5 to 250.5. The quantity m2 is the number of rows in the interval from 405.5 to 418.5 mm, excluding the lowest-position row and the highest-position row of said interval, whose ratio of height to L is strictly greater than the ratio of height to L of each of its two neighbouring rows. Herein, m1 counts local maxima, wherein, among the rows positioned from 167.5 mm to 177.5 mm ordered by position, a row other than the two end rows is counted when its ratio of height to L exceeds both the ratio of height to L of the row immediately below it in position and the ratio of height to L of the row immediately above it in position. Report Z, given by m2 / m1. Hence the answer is 1.5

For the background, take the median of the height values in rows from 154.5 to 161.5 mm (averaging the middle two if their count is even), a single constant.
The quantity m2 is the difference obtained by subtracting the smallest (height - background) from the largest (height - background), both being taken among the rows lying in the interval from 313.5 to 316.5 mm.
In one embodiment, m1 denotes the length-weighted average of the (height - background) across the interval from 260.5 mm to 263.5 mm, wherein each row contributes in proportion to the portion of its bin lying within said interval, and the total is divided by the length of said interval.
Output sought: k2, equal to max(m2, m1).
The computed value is 0.01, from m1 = -0.28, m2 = 0.010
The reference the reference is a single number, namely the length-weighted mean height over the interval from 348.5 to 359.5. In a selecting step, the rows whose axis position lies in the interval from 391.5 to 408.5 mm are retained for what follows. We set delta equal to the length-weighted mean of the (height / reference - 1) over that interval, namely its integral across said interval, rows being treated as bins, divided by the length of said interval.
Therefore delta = -0.02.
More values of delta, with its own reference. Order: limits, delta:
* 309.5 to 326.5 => 0.16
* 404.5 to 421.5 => -0.08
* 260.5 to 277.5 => -0.51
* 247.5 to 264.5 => -0.29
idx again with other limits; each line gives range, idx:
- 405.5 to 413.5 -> 406.0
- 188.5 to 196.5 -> 196.0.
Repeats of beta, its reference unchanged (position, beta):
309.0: 0.3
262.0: -0.2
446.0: 0.1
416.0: -0.1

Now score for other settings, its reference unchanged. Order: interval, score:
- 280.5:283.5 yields 0.74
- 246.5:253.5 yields 0.78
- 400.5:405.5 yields 1.01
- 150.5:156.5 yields 0.83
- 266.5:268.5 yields 0.47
